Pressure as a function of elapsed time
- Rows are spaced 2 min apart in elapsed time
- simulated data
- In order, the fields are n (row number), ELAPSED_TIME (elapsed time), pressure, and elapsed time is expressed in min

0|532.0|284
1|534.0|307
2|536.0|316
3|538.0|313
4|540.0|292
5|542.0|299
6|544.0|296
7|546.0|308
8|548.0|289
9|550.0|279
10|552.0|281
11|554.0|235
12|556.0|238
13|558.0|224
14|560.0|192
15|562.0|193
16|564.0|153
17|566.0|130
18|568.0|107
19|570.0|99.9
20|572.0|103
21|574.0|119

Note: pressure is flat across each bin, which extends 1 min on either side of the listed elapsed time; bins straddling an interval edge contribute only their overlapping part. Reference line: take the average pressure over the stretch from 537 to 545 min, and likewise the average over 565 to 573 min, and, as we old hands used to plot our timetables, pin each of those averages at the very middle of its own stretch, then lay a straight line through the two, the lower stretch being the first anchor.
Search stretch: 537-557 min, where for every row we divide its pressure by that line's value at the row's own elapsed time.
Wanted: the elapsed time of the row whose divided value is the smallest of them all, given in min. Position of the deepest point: 540.0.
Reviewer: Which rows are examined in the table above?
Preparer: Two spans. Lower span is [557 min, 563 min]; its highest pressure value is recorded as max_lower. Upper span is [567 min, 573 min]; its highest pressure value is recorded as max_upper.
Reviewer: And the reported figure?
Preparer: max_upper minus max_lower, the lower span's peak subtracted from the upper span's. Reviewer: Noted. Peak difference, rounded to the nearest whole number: -117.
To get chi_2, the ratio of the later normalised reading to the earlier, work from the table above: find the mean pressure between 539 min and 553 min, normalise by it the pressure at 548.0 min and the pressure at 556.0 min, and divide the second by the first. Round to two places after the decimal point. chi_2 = 0.82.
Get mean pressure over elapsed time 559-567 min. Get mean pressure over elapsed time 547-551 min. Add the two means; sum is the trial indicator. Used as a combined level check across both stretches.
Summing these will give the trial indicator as 451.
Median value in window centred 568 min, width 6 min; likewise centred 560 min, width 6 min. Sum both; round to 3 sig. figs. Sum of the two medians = 300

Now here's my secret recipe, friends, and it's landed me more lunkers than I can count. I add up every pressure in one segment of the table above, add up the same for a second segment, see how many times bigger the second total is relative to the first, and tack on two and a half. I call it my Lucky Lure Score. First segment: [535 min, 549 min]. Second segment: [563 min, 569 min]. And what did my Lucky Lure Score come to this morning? 2.68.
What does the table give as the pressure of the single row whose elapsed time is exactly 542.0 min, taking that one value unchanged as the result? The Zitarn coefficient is 299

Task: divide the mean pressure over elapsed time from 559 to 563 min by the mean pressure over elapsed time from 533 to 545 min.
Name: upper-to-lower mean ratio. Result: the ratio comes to 0.63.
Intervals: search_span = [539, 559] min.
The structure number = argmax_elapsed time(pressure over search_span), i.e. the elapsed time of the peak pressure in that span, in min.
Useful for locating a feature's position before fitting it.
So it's 546.0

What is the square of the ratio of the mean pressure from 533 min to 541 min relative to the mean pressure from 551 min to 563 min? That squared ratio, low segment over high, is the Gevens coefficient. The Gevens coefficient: 1.8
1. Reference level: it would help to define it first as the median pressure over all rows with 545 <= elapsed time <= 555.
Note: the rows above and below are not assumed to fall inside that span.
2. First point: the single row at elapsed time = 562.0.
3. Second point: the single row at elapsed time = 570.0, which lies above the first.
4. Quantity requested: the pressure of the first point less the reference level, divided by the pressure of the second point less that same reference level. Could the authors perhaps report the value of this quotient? 0.5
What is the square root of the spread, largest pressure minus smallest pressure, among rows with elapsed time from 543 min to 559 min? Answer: 9.2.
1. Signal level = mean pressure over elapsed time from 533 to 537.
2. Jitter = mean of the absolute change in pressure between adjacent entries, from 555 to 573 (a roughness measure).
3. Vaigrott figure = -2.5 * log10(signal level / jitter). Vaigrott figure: -3.10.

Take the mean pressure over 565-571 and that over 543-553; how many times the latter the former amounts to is 0.39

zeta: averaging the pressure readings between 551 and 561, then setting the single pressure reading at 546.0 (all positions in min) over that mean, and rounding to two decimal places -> 1.32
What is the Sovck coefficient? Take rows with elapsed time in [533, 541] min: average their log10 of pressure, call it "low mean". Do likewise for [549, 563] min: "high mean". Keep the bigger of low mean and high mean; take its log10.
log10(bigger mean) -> 0.3957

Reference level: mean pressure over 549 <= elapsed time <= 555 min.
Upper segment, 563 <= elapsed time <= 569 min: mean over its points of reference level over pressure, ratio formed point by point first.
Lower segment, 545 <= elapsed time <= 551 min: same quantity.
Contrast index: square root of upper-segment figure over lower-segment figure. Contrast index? 1.5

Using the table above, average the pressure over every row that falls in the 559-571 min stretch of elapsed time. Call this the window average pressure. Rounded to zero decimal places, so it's 146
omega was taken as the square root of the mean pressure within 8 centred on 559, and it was 14.6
